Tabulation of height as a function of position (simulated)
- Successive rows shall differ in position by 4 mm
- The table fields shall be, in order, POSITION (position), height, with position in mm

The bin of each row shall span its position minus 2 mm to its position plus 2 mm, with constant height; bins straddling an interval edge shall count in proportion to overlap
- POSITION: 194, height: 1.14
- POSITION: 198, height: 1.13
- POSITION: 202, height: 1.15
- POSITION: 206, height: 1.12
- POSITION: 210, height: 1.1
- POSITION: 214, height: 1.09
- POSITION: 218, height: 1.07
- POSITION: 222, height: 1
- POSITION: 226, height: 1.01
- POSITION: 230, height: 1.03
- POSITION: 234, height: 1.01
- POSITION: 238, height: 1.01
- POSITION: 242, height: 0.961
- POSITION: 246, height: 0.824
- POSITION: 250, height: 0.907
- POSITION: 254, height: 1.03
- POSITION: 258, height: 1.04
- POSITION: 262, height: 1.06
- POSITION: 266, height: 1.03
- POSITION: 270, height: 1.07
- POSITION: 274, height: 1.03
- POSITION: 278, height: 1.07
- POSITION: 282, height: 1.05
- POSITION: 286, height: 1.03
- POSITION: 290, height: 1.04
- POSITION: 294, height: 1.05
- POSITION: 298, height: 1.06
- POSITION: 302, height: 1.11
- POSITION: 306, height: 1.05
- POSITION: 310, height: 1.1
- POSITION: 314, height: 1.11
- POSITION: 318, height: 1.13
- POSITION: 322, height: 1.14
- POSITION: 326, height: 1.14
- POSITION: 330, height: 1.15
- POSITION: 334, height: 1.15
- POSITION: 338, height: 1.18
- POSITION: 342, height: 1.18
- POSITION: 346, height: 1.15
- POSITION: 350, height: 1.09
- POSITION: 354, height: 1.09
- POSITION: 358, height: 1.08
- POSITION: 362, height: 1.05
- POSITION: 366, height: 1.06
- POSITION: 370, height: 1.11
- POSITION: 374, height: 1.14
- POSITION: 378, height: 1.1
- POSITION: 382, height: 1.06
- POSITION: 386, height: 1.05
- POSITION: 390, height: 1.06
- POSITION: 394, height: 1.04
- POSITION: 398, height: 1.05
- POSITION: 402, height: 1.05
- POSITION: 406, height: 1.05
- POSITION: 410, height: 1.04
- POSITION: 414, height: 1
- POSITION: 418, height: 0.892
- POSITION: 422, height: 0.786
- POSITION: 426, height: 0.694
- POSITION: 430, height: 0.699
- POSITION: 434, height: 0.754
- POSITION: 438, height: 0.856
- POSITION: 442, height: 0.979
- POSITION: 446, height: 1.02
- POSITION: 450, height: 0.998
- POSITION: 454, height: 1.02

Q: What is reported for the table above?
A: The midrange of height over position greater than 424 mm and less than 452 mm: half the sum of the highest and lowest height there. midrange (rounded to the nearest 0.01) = 0.86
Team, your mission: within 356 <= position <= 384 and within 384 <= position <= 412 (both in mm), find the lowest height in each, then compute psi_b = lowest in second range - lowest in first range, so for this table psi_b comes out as -0.01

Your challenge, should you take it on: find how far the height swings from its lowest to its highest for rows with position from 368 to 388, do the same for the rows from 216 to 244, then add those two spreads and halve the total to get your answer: 0.10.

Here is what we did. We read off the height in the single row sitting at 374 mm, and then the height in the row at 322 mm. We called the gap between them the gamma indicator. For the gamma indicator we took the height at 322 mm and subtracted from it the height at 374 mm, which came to 0.00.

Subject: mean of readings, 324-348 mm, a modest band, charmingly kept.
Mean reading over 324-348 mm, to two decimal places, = 1.16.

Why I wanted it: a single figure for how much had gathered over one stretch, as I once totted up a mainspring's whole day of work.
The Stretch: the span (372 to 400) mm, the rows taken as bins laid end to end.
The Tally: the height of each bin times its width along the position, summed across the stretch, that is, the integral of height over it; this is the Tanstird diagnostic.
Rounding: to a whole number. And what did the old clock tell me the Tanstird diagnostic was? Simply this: 30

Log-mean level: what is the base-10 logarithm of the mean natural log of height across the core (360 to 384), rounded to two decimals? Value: -1.08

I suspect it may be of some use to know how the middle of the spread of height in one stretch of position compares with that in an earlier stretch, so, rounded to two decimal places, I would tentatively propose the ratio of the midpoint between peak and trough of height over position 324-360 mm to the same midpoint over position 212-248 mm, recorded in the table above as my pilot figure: 1.18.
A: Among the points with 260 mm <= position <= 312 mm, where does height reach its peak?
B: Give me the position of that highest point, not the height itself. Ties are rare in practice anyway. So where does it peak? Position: 302 mm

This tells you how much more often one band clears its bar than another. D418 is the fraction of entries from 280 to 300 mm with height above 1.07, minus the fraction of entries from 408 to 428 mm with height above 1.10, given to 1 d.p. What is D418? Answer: 0.0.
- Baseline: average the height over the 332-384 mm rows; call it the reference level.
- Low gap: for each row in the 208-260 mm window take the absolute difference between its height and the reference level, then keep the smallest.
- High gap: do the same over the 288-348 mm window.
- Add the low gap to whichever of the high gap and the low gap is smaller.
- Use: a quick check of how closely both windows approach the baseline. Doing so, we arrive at 0.012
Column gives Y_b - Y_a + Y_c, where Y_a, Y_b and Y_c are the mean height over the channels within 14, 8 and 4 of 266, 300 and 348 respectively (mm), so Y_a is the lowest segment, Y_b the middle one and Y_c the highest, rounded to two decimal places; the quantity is 1.14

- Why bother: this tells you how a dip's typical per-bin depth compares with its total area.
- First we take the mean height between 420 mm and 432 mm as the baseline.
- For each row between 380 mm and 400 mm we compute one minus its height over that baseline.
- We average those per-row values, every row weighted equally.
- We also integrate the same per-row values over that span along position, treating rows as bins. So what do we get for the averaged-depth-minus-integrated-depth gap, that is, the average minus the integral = 8.5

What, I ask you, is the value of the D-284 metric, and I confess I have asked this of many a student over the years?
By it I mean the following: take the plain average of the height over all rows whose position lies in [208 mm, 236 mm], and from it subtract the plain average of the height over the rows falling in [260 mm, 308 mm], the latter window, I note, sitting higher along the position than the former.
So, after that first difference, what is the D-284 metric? -0.010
